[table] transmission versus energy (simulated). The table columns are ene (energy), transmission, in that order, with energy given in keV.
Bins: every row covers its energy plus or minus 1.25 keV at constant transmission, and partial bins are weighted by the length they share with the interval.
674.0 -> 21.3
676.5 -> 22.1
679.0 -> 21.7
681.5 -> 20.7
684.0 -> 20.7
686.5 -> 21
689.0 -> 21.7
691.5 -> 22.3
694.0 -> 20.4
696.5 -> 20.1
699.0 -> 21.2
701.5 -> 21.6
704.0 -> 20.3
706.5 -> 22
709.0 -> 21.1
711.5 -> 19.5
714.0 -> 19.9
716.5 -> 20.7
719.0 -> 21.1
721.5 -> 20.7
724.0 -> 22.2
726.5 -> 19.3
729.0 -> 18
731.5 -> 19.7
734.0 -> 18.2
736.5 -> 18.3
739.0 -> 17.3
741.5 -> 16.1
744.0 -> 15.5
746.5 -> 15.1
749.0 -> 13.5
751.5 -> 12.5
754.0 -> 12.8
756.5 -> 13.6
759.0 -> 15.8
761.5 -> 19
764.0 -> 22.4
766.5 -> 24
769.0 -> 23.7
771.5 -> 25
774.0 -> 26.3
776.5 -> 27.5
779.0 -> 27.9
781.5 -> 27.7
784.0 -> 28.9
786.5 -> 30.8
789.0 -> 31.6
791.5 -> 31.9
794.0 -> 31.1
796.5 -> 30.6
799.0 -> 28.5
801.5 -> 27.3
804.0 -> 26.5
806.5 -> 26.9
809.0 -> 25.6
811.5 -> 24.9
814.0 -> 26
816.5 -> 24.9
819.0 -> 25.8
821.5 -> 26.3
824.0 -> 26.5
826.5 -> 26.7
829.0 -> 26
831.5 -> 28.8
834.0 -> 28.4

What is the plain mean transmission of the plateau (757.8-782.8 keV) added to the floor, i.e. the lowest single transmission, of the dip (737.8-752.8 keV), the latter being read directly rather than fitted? 36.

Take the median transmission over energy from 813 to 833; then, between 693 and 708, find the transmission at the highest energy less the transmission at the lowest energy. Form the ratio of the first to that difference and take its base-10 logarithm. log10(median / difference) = 1.21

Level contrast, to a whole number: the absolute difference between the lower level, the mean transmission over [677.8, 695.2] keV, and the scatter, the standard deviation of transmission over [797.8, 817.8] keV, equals 20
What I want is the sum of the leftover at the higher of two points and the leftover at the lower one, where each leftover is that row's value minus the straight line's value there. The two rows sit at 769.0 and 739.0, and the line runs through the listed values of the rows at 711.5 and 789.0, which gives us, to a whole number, -11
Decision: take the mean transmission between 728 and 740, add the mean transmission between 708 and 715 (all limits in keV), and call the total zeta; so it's 38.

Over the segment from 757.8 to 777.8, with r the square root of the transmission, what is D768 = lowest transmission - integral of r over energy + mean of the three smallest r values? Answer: -75.4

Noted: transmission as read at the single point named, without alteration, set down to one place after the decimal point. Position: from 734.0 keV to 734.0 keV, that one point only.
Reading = 18.2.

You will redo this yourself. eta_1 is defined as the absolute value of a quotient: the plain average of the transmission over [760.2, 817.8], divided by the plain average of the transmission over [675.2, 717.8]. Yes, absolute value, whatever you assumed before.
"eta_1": 1.28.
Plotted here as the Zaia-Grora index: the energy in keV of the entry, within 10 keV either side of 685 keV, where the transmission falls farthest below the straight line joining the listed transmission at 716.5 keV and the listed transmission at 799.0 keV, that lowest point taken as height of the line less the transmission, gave 694.0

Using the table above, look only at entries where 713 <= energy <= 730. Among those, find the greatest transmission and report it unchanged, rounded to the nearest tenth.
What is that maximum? 22.2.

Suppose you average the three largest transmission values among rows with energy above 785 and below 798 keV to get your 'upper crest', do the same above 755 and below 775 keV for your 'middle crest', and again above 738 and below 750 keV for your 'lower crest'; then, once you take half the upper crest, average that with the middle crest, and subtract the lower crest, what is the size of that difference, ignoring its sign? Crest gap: 4.1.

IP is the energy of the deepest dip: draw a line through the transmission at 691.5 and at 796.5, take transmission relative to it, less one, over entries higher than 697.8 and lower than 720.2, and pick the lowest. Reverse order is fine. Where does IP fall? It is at 711.5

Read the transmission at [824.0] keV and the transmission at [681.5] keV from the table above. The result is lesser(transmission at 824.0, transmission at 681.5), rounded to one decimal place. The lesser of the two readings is 20.7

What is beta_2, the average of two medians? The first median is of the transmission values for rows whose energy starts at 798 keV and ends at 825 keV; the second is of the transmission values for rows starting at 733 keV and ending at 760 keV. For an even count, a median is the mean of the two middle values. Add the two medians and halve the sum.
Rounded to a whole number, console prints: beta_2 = 21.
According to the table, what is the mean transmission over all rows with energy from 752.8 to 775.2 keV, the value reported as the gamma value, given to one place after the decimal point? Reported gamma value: 20.3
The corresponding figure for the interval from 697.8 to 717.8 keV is 20.8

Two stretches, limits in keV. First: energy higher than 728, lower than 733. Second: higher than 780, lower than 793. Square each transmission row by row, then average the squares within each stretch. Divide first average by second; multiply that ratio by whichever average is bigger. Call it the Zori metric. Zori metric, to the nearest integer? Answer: 356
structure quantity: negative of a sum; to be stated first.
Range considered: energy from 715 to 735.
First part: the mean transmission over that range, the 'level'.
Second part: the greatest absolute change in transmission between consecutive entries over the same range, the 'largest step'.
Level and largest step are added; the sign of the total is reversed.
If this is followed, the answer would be -22.9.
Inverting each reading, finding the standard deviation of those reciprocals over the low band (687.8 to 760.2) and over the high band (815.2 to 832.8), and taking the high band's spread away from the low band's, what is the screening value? 0.009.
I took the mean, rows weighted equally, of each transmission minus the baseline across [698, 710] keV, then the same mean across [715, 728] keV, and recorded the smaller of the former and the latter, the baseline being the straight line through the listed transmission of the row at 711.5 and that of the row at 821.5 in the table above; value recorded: 1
